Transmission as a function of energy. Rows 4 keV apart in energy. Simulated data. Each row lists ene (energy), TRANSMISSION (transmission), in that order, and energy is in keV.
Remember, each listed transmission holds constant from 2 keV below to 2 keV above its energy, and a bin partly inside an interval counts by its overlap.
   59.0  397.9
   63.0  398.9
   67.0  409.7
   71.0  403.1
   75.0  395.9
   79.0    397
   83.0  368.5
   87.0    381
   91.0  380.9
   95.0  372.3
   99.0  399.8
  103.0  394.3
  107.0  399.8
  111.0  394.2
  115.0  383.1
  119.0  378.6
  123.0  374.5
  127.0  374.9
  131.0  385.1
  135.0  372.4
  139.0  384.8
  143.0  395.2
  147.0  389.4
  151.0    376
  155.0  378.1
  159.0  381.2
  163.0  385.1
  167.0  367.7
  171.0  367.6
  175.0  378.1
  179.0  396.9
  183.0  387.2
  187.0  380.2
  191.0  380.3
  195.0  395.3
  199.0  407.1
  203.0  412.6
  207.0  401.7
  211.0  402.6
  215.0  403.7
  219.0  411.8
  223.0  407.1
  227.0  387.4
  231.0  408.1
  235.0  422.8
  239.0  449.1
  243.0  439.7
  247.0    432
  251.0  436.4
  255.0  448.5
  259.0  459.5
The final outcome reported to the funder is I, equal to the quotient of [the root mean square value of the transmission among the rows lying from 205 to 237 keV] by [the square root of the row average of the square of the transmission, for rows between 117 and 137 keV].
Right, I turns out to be 1.076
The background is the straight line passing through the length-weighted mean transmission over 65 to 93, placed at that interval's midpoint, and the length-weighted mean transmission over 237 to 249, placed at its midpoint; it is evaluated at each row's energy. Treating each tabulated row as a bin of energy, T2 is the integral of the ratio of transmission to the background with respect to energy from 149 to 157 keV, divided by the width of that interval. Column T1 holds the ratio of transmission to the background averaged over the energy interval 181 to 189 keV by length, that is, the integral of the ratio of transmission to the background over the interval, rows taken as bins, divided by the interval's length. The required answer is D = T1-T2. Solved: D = -0.01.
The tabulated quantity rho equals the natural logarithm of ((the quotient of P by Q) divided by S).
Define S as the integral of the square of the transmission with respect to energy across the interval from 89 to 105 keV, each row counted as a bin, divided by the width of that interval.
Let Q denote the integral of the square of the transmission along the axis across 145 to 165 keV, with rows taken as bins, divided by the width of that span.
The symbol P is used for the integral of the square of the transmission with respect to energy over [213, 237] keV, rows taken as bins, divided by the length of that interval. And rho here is -11.8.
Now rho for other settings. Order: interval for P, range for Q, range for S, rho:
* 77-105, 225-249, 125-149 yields -12.1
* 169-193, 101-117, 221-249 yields -12.1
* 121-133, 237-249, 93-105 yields -12.2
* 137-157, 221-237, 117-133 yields -12.0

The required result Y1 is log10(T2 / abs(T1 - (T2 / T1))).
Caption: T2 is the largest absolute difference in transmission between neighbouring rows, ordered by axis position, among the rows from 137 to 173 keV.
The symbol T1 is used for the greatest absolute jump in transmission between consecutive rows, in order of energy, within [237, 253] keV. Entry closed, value 0.36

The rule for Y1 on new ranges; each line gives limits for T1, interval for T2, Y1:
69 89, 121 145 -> -0.34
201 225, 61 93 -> 0.54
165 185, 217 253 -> 0.18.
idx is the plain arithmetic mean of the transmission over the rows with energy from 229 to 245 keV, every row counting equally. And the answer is 430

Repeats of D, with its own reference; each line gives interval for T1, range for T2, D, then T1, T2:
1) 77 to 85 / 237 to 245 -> -0.03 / 0.98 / 1.01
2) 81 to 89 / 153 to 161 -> 0.04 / 0.95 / 0.92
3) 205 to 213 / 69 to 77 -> -0.09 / 0.94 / 1.03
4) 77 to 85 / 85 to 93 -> 0.01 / 0.98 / 0.97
